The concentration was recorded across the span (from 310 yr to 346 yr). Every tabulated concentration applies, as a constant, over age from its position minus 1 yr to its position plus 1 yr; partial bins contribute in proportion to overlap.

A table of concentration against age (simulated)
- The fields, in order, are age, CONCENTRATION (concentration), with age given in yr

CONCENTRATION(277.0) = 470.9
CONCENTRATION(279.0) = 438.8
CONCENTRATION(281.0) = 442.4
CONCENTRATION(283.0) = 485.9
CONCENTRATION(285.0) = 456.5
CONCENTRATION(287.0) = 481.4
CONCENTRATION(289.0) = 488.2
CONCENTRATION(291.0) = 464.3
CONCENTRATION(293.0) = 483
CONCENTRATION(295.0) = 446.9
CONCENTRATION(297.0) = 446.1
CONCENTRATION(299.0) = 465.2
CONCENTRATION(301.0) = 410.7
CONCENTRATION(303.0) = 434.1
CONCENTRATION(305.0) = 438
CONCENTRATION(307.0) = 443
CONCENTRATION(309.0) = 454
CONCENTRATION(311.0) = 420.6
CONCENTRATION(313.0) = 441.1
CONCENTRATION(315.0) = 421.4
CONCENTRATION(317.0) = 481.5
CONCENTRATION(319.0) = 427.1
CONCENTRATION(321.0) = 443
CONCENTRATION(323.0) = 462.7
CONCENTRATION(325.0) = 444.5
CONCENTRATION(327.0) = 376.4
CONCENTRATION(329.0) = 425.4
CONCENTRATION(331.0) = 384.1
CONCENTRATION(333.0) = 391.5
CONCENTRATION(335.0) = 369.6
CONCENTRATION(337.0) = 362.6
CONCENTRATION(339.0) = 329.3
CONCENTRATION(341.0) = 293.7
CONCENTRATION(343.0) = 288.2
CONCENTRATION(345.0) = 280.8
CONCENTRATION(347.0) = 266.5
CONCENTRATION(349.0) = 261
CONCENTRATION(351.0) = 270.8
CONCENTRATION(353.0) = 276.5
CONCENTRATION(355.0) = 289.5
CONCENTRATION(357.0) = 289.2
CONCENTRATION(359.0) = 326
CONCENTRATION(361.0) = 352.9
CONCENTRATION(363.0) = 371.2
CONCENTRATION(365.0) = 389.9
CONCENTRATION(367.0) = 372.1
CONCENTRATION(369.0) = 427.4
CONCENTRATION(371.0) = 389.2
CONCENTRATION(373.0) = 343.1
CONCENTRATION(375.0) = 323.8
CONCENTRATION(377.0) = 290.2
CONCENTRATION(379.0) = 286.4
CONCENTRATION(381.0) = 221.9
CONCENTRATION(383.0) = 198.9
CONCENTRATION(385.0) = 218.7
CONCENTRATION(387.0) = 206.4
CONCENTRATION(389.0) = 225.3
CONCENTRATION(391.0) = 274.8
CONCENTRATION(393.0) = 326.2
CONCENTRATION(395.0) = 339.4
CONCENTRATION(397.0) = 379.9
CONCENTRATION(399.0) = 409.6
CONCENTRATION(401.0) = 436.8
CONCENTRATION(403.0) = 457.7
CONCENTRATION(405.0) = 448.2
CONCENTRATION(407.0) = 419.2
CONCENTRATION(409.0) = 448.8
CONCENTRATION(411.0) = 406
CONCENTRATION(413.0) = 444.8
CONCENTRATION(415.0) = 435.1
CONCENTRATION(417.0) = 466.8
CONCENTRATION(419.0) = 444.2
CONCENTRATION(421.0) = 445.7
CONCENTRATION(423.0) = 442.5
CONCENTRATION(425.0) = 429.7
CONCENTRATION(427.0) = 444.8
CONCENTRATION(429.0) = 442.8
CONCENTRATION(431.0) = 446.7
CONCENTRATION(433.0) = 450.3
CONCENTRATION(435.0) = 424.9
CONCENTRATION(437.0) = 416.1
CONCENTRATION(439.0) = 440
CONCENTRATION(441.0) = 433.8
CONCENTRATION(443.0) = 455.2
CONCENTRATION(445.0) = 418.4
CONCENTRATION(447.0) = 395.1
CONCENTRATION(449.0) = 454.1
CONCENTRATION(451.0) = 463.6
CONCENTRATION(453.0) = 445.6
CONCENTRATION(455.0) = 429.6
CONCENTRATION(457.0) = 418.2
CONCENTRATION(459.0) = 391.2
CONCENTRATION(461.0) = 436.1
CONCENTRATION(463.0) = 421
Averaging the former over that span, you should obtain 391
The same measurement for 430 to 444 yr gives 438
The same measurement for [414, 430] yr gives 444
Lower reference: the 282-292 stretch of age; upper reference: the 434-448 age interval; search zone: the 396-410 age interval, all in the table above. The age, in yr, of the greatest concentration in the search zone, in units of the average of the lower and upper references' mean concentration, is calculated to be 403.0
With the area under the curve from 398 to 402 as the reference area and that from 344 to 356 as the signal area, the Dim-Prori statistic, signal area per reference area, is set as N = 1.9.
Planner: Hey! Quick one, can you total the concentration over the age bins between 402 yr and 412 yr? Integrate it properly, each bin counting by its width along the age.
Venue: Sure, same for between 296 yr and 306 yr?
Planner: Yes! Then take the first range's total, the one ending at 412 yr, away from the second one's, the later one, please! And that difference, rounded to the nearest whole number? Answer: 28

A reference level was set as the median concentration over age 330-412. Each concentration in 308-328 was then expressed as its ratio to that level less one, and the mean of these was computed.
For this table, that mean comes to 0.33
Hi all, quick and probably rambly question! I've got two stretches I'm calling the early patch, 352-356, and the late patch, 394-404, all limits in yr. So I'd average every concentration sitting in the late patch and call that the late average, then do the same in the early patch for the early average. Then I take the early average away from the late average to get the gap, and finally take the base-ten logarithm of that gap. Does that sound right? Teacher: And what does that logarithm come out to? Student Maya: 2.09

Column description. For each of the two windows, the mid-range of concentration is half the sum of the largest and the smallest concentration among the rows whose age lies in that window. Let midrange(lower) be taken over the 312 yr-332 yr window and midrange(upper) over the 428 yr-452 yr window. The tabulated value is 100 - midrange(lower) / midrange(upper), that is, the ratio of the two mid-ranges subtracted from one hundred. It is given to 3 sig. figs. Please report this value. 99.0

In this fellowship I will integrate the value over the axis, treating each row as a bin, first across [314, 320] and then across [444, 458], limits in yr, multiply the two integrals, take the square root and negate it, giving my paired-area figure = -4011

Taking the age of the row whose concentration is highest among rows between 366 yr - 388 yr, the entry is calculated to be 369.0 yr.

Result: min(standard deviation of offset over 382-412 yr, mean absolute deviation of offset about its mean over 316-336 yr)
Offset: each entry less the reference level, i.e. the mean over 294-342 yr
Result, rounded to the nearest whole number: 32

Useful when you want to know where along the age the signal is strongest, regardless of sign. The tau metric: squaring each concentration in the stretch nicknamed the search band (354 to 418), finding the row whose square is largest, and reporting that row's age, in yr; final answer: 417.0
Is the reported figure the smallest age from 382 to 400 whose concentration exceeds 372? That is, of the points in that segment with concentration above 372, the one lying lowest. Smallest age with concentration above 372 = 397.0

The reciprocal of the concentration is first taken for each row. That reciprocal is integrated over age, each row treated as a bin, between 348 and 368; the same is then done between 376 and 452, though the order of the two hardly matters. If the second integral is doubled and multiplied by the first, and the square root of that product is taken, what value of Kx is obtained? 0.163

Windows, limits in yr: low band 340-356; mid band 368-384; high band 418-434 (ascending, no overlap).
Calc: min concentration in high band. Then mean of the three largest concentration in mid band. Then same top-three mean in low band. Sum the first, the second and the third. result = 1107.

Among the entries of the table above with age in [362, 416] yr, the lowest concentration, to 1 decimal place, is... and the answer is 198.9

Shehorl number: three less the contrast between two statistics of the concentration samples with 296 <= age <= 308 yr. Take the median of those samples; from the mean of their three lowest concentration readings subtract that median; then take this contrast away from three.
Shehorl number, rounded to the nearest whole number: 16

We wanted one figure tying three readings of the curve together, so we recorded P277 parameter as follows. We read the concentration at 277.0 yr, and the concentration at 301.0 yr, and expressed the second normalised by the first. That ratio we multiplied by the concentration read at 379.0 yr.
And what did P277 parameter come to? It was 250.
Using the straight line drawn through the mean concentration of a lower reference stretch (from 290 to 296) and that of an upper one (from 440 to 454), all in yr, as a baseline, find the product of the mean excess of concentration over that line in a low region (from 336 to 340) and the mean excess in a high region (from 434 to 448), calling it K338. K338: 1420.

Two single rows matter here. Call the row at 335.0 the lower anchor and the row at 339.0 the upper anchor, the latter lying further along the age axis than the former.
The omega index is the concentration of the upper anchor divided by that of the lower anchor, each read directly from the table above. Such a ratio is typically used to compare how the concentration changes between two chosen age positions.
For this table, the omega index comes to 0.89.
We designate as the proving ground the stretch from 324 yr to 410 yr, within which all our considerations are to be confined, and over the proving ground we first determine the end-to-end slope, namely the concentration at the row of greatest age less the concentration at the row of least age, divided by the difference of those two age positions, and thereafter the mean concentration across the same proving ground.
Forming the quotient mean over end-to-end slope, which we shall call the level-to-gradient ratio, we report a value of 6580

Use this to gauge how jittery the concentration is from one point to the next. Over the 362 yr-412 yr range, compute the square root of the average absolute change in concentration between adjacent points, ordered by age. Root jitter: 5.5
